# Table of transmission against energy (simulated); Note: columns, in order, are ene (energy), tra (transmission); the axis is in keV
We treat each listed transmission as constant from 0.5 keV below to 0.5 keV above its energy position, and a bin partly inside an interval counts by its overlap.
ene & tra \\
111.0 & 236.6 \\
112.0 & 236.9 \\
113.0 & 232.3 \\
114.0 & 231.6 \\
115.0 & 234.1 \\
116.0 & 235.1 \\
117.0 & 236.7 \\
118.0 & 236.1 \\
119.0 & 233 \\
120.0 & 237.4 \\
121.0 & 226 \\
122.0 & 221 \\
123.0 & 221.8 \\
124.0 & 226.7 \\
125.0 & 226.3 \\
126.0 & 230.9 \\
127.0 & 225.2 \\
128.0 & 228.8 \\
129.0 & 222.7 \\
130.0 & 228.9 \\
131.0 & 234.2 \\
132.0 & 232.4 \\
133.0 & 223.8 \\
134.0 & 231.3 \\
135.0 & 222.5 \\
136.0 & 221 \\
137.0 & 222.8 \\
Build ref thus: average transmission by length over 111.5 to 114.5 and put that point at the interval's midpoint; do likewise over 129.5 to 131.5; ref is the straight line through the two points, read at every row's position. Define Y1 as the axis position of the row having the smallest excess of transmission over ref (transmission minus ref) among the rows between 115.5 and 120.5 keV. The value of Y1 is 119.0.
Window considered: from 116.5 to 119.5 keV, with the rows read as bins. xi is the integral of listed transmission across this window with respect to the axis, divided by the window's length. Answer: 235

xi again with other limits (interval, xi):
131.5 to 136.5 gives 226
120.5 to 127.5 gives 225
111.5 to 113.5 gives 235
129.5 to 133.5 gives 230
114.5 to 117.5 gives 235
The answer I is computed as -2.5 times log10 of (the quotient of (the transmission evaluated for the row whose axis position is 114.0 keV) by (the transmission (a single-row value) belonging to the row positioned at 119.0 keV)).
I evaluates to 0.01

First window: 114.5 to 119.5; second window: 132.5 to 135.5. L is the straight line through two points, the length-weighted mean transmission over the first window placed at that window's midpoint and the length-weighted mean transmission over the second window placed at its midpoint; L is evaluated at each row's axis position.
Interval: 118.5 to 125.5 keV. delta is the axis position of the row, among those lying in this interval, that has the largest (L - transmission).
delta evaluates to 122.0 keV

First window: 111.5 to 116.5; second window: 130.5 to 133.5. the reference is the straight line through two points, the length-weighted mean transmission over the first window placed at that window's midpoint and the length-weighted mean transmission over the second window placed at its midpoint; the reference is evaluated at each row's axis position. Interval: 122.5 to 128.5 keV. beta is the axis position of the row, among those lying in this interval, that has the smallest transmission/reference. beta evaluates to 123.0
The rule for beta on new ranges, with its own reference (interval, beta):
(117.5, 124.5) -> 122.0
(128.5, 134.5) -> 129.0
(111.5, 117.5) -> 114.0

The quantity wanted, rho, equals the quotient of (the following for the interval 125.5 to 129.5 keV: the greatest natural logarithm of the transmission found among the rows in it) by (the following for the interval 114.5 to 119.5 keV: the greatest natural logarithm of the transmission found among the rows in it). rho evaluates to 0.995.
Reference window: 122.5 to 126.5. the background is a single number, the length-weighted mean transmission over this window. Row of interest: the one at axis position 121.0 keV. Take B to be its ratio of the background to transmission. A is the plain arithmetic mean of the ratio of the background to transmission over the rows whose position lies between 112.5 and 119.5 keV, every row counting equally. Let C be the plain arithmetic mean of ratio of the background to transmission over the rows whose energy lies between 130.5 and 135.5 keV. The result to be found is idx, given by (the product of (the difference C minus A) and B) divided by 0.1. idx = 0.2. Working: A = 0.967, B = 1.002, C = 0.99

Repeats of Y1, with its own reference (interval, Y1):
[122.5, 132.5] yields 123.0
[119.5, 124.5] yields 122.0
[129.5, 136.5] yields 136.0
